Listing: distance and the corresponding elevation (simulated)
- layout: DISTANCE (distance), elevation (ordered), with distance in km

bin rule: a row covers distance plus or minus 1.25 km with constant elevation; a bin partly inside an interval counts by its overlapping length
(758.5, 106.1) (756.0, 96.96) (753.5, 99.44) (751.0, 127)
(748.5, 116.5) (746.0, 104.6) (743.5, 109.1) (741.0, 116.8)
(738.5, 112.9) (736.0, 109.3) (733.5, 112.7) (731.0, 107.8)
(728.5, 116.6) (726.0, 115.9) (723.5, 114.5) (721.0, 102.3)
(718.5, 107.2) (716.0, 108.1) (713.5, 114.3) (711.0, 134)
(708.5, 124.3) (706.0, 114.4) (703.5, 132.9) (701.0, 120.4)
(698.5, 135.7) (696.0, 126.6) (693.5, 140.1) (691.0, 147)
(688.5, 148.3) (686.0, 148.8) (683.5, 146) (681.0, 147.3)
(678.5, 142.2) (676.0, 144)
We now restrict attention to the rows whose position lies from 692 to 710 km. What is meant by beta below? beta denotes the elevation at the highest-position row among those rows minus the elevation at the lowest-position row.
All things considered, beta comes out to -16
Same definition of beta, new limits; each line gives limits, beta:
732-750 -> 4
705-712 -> 20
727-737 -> -7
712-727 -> 2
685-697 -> -22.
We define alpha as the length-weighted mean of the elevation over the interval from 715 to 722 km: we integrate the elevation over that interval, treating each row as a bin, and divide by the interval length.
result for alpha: 106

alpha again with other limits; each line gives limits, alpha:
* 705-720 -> 117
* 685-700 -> 141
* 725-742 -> 113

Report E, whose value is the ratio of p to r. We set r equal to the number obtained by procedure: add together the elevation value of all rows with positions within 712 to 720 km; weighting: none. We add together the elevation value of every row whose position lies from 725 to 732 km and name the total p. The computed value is 1.03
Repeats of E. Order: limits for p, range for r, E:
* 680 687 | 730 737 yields 1.34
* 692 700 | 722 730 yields 1.16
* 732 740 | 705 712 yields 0.90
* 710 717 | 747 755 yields 1.04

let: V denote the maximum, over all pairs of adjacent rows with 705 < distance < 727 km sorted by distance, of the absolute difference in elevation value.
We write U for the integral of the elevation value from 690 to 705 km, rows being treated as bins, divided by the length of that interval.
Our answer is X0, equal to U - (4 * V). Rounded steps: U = 133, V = 19.7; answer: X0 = 54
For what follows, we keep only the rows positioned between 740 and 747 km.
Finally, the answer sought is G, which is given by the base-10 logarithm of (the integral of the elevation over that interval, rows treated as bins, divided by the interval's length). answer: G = 2.04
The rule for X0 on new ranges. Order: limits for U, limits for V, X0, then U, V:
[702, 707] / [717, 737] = 75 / 124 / 12.2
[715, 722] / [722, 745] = 71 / 106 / 8.8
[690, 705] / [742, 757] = 23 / 133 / 27.6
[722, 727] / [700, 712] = 41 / 115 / 18.5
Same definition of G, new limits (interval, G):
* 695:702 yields 2.11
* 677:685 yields 2.16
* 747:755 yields 2.05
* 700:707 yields 2.09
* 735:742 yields 2.05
